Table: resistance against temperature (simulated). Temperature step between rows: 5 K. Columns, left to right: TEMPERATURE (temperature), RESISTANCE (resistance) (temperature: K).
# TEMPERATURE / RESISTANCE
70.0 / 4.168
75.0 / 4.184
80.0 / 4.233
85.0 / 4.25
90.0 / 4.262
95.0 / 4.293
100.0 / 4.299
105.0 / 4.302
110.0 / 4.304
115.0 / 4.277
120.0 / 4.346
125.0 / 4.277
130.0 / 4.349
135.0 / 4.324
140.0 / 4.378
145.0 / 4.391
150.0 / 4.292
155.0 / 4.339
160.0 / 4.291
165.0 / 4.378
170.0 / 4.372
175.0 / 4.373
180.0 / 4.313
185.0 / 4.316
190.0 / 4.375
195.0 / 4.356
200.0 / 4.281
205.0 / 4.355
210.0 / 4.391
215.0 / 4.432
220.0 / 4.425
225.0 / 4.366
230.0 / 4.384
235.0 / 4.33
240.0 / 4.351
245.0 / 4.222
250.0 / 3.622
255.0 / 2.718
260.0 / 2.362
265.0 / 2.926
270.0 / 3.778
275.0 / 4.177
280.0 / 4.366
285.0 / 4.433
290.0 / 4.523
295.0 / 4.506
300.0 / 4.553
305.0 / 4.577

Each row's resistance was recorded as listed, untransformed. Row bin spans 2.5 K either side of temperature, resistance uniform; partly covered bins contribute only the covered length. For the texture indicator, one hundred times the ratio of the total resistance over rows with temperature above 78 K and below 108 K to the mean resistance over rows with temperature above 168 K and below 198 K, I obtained 589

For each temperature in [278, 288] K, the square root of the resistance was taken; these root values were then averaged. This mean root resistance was 2.10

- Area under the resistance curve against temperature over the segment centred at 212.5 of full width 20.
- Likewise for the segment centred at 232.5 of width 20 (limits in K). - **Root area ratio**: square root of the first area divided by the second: 1.00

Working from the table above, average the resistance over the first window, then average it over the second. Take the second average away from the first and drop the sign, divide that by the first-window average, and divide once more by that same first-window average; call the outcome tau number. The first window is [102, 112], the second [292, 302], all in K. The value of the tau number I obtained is 0.012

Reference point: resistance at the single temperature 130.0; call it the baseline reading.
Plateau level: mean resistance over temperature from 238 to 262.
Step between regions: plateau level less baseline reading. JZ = -0.89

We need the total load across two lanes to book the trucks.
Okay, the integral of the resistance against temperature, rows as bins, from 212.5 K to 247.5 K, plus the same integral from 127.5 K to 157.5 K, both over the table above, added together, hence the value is 283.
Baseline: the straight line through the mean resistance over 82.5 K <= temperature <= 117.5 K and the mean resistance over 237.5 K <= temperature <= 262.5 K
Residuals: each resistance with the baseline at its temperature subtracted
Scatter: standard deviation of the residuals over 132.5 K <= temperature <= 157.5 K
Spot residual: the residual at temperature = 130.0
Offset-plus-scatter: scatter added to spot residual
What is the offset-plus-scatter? 0.28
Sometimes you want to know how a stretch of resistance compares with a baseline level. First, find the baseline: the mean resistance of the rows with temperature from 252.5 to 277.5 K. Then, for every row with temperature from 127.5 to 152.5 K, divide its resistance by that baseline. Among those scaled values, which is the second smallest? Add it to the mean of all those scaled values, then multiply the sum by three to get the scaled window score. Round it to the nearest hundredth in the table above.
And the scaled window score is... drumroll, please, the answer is 8.15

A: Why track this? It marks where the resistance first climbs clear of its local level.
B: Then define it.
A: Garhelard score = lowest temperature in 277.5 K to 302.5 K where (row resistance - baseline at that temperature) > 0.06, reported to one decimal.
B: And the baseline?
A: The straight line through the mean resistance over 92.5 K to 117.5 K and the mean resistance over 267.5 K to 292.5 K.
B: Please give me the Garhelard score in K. 280.0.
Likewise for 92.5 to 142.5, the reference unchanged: 140.0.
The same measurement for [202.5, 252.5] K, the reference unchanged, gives 205.0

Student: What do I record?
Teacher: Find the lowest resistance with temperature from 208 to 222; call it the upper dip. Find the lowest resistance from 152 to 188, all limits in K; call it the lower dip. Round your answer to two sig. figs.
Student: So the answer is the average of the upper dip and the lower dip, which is 4.3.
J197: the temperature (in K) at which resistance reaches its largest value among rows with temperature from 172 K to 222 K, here 215.0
